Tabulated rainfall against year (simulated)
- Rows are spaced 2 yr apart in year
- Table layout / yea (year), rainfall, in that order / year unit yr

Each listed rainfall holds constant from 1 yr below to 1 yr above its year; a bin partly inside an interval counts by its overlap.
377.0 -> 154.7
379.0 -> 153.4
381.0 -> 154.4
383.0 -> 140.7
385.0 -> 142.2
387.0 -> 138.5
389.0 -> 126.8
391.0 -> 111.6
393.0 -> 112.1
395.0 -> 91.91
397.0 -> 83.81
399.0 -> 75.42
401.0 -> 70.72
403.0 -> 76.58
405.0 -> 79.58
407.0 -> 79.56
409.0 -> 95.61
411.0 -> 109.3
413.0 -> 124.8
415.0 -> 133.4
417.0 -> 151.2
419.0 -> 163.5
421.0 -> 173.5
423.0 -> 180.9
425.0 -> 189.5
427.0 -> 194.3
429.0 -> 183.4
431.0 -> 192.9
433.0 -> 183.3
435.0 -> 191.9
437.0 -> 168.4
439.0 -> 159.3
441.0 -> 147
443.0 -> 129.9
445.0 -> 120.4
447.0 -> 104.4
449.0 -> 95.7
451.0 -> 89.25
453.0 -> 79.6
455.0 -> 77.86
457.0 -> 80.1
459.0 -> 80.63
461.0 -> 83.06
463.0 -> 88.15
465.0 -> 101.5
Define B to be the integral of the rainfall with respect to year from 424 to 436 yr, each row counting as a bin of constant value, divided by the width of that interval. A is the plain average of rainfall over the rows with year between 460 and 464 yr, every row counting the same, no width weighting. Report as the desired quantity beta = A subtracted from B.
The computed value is 104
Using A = 86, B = 189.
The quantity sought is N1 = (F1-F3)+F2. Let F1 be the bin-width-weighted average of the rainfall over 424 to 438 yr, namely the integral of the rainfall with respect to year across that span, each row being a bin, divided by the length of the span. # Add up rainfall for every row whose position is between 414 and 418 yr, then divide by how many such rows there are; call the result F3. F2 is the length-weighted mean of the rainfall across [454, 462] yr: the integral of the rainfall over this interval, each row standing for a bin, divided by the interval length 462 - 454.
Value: 124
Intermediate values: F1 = 186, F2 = 80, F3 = 142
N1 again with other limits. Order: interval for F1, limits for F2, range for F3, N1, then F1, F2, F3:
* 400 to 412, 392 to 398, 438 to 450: 55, 85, 96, 126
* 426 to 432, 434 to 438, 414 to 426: 205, 190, 180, 165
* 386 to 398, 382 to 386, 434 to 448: 106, 111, 141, 146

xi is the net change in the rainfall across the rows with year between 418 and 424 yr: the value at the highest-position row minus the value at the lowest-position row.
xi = 17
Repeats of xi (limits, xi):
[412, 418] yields 26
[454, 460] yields 3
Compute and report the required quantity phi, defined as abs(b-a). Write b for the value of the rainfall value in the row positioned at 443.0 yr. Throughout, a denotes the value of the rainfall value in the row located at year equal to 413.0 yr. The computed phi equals 5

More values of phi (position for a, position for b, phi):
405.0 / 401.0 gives 9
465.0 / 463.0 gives 13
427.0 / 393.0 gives 82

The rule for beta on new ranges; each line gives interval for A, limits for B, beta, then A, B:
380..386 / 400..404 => -72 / 146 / 74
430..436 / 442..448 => -71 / 189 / 118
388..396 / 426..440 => 71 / 111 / 182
